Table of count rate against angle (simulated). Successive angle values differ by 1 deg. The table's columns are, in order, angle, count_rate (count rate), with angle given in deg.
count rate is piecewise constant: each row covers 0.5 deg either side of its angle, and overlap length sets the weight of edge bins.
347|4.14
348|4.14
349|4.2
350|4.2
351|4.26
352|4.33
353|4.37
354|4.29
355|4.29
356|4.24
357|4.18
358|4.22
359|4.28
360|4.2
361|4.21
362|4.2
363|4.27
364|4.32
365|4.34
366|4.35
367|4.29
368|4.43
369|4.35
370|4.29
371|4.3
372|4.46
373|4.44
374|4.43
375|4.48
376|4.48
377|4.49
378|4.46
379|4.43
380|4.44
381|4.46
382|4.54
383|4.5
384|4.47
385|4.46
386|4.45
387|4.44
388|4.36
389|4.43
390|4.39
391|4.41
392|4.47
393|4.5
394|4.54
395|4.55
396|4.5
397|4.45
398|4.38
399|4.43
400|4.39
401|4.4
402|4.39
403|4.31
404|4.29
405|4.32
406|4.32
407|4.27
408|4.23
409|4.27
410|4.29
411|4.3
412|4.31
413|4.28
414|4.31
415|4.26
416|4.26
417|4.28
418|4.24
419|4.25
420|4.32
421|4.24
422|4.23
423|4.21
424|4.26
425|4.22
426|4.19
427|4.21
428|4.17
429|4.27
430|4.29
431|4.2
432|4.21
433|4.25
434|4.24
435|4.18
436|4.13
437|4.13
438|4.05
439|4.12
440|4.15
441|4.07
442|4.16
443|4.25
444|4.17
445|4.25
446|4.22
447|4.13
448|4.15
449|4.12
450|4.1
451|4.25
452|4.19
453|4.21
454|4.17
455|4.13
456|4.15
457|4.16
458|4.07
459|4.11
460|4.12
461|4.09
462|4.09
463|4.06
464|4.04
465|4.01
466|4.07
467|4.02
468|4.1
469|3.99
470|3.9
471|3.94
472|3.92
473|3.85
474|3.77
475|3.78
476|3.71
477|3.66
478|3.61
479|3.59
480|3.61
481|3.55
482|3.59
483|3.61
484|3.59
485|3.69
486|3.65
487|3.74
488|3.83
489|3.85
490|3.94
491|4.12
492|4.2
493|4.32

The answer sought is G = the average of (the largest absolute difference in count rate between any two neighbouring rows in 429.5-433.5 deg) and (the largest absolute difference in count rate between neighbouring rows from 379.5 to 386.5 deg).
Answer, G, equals 0.085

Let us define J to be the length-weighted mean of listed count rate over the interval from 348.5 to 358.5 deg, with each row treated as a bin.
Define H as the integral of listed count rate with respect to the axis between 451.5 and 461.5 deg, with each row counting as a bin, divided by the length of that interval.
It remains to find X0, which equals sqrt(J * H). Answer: 4.20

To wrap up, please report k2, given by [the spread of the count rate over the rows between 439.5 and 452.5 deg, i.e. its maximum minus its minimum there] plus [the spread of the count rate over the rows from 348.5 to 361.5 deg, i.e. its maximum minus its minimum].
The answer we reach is 0.37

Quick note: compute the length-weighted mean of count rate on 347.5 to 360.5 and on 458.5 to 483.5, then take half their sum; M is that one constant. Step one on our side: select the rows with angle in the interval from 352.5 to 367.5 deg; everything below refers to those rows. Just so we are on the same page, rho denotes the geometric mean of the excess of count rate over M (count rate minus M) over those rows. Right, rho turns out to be 0.20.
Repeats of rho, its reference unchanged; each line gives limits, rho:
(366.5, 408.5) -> 0.35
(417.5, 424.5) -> 0.19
